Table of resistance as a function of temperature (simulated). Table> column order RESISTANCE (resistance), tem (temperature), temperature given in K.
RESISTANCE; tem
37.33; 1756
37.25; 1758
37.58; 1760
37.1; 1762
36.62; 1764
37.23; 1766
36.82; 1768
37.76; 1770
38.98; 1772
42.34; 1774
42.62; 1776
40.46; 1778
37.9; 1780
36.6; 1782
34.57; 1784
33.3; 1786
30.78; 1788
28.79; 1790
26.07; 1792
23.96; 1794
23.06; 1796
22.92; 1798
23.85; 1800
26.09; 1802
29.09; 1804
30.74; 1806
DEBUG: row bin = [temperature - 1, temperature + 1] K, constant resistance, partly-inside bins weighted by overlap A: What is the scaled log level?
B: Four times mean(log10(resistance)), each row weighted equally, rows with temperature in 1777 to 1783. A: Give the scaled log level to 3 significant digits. 6.33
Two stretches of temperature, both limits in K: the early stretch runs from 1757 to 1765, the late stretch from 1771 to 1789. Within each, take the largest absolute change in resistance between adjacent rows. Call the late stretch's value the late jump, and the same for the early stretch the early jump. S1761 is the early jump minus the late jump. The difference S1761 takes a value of -2.9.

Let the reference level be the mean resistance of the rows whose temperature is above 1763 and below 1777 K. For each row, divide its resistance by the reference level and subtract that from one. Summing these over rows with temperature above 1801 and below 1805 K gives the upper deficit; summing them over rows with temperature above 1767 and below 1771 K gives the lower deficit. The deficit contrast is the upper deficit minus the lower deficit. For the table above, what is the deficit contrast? 0.5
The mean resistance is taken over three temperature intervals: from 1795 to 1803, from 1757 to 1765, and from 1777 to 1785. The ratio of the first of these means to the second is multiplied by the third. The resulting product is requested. 24.1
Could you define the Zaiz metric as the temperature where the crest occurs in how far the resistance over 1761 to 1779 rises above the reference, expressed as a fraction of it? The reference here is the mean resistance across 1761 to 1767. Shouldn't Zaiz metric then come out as 1776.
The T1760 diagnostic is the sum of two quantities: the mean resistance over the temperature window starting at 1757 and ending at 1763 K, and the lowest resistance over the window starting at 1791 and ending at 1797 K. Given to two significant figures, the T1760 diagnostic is 60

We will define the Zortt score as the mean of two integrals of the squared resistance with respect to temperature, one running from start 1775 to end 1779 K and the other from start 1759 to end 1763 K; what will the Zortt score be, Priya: 6242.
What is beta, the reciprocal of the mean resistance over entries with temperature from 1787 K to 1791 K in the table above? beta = 0.034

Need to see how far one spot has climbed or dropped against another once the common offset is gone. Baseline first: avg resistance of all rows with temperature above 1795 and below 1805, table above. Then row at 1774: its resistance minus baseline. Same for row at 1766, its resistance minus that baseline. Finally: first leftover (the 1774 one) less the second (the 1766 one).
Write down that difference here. 5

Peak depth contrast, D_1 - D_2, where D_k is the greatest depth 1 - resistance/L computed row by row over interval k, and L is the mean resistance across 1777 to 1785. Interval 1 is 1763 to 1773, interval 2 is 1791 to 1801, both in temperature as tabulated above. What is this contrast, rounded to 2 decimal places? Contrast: -0.37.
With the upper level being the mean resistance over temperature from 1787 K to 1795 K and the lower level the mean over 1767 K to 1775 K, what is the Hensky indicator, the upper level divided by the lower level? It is 0.70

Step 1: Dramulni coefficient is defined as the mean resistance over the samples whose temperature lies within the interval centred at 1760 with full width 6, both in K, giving 37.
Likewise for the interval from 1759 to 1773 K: 37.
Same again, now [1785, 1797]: 28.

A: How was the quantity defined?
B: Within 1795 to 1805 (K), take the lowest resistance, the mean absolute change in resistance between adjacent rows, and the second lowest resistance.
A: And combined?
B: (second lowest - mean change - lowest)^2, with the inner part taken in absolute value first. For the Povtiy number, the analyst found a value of 2.1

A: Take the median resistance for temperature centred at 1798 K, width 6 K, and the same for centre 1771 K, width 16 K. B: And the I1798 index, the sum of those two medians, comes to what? 61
